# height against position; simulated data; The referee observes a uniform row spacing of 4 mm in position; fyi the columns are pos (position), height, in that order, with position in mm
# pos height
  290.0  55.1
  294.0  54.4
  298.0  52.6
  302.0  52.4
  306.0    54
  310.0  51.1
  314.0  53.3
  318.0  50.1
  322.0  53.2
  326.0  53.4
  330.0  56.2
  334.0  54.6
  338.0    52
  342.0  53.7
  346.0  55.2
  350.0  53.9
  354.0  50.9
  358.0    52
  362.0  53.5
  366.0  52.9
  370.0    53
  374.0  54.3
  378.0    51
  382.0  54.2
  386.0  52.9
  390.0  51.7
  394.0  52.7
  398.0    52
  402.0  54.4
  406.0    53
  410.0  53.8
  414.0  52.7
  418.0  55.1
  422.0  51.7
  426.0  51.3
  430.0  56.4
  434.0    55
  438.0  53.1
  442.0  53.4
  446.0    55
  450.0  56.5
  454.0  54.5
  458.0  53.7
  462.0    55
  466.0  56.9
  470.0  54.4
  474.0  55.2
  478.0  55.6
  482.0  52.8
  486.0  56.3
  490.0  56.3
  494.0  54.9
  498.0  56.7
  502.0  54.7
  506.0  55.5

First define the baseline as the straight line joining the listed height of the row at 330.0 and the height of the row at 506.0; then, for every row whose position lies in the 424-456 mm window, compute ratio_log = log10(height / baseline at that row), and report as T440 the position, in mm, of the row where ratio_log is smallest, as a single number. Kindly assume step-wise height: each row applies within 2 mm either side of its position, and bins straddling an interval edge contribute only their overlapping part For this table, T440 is 426.0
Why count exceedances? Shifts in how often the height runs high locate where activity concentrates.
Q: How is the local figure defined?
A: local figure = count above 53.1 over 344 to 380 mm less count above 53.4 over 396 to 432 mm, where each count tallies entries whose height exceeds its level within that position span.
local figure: 0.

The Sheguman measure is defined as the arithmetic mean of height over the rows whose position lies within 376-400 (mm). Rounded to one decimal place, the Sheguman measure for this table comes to 52.4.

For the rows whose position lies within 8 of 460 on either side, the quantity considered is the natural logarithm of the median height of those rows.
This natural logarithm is 4.00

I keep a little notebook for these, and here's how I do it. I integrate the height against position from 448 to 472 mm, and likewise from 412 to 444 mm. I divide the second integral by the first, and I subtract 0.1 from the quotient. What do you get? 1.2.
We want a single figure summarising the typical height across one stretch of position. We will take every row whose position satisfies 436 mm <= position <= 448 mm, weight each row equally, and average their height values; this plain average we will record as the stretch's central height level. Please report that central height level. 53.8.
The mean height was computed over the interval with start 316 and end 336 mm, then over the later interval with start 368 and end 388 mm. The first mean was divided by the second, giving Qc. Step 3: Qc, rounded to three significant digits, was 1.01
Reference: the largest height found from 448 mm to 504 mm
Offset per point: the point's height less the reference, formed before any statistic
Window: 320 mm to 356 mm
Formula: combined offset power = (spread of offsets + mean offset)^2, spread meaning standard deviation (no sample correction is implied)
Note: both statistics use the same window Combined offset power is 3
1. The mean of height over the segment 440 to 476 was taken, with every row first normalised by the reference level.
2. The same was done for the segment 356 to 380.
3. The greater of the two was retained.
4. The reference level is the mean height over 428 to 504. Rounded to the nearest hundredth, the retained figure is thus 1.00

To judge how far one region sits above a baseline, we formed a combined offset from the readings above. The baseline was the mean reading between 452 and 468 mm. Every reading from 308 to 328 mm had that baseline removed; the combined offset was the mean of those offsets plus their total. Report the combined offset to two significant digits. -17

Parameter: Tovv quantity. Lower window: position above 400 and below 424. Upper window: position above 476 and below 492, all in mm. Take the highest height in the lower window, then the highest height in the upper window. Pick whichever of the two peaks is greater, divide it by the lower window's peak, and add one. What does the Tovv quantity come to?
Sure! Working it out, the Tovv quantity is 2.02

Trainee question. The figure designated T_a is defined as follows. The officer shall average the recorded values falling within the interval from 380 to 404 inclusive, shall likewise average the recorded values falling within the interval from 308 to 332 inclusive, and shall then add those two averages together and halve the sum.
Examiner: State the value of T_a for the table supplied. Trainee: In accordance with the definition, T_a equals 52.9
